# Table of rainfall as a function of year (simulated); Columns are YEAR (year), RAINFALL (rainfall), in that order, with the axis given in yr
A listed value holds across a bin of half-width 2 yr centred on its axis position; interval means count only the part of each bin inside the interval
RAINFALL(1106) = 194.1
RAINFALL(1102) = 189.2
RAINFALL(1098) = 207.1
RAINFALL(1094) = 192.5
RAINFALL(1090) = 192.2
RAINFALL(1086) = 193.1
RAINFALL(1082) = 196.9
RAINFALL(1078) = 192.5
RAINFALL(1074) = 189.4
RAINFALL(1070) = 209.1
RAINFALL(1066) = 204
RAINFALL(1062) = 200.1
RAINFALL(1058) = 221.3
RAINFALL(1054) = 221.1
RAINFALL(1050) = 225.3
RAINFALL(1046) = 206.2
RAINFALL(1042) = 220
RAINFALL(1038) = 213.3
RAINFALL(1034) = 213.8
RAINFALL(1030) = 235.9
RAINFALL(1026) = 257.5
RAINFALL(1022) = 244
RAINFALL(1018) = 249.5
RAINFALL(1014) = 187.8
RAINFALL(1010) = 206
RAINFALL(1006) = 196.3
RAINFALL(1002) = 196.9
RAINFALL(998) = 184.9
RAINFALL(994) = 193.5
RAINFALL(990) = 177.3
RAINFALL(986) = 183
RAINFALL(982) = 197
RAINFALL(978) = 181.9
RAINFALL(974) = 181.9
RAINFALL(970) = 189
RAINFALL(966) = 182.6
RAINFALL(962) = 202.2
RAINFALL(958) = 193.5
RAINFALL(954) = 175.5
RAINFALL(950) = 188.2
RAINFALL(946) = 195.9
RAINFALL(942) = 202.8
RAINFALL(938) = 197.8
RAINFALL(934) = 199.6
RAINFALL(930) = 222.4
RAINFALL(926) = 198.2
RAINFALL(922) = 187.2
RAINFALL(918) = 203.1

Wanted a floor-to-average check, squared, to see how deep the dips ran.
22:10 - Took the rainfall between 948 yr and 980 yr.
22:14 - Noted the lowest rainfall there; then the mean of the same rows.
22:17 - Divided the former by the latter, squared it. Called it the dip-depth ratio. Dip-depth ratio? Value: 0.88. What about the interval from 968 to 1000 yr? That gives 0.91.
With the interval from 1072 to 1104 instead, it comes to 0.95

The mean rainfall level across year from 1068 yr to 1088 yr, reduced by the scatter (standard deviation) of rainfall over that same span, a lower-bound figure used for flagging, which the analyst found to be 189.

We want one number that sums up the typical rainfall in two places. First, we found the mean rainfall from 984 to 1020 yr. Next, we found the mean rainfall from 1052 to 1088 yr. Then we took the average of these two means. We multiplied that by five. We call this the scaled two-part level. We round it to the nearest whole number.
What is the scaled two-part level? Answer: 1001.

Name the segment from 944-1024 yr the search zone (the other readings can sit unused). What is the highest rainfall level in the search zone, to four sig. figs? 249.5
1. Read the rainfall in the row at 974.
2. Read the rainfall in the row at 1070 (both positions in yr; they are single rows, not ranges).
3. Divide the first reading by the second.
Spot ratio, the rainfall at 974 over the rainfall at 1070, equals 0.87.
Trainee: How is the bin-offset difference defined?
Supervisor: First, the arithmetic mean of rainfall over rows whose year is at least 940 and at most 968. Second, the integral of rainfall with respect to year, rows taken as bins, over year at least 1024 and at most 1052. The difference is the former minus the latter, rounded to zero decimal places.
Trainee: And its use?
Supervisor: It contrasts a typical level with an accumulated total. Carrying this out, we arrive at -6096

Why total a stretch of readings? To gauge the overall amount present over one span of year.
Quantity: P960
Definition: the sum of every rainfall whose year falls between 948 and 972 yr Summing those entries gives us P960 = 1131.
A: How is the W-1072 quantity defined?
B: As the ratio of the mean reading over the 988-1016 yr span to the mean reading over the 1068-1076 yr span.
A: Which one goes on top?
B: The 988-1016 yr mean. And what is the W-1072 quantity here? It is 0.96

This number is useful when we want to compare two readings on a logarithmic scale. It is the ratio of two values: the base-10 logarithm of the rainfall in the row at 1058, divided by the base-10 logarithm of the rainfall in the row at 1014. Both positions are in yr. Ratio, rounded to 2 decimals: 1.03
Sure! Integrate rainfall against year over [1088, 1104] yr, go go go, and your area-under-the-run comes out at 3124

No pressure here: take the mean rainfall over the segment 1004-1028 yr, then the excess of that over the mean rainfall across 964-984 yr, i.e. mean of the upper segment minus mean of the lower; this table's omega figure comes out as 37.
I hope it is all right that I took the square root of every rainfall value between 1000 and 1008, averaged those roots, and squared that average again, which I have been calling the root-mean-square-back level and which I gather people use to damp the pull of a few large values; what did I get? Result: 197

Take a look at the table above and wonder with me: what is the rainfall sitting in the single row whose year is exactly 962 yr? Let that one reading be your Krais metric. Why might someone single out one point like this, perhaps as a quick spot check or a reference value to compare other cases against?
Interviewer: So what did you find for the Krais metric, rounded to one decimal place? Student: 202.2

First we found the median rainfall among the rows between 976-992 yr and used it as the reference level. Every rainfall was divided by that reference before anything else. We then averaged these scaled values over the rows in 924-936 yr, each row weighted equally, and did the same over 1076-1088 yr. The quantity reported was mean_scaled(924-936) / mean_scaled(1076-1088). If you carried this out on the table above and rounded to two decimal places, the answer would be 1.06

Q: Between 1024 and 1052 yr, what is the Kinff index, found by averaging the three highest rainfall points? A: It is 240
